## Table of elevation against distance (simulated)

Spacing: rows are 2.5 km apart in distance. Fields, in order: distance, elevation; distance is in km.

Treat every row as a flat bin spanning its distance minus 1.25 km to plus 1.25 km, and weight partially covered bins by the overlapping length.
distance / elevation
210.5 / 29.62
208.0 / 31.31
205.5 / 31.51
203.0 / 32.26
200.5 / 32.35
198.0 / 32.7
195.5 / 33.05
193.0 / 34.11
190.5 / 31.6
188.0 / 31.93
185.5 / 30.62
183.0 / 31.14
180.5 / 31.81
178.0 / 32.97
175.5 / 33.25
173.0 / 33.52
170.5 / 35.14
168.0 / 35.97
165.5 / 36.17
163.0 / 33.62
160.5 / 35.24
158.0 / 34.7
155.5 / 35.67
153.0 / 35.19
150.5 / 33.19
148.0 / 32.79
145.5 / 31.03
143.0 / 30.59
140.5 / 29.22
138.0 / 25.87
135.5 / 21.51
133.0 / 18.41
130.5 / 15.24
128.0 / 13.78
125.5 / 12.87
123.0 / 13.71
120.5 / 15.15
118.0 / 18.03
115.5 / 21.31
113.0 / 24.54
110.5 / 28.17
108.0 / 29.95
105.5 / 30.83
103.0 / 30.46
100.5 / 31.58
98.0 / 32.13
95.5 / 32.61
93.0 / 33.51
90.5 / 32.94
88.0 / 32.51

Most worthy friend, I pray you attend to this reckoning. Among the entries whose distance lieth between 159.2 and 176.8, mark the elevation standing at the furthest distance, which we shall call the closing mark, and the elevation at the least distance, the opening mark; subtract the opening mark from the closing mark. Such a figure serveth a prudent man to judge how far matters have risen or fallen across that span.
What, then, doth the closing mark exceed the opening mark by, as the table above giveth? -2.0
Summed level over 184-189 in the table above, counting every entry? 63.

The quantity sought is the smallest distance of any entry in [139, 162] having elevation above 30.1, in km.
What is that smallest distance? 143.0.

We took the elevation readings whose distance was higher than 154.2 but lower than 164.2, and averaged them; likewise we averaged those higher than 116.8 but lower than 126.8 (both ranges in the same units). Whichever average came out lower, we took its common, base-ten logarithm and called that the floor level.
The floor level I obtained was 1.17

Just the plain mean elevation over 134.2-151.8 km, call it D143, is 29.2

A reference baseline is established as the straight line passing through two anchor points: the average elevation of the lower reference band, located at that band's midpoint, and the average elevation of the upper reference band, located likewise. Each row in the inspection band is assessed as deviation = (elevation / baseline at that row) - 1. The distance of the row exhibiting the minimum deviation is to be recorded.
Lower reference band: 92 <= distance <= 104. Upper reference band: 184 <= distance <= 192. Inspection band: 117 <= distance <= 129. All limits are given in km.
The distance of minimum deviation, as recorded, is 125.5 km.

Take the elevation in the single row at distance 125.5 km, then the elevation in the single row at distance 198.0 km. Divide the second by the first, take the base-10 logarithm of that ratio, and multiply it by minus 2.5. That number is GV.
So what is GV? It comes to -1.0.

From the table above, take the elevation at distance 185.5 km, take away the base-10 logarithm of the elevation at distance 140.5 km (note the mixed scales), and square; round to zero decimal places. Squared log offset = 850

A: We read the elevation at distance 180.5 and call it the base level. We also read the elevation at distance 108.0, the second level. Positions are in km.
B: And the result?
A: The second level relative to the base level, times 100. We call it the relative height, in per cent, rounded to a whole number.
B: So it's 94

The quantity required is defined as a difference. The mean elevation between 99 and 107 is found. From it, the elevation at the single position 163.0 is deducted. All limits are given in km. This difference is -2.7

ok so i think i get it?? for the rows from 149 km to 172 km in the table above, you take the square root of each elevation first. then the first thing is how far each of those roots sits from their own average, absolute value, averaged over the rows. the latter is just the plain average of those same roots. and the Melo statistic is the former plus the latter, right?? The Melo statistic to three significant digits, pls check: 5.98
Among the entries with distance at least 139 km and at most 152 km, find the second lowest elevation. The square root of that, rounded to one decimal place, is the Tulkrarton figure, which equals 5.5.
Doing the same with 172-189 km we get 5.6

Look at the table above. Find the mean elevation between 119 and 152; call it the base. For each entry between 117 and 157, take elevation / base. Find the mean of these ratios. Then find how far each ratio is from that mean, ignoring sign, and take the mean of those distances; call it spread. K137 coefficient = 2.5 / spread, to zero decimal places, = 7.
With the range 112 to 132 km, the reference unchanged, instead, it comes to 17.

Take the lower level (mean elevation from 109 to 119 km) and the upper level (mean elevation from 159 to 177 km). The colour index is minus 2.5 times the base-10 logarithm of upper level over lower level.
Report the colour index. -0.4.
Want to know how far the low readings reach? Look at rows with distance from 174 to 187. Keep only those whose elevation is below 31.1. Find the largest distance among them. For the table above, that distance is 185.5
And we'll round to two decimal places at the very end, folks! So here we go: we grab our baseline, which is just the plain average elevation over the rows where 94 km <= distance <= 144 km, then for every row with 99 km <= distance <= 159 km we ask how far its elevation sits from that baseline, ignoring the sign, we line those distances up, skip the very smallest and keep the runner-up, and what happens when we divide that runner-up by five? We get 0.41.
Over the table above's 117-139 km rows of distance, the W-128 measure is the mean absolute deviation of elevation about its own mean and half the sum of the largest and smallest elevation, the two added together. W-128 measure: 22.7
